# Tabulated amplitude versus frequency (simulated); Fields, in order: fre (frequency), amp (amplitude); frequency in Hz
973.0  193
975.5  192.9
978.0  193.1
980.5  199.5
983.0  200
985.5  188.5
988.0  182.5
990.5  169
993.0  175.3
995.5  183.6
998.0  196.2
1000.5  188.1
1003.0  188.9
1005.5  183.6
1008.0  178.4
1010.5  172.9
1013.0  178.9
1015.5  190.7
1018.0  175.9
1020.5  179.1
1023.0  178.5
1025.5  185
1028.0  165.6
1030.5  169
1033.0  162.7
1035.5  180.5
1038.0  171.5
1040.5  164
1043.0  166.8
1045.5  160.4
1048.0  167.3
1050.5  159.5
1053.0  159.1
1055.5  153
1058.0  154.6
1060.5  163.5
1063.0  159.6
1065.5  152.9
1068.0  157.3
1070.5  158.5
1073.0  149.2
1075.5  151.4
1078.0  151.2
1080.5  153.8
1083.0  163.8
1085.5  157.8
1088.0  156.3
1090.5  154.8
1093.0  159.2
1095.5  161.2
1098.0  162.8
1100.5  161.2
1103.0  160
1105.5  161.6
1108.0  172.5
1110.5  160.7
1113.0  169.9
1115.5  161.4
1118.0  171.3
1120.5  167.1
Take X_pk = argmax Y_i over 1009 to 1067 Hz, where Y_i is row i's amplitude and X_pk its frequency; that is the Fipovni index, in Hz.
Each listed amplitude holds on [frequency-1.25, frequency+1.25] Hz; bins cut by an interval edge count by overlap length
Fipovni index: 1015.5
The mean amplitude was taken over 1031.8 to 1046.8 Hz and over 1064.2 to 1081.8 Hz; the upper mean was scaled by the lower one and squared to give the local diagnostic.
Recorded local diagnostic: 0.84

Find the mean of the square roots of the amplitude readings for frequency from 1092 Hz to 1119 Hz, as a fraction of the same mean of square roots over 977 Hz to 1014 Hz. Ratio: 0.941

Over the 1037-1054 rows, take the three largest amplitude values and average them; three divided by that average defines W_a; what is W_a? 0.0178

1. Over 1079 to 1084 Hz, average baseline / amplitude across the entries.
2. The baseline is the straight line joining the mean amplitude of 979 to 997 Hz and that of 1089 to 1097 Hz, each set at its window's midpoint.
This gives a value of 1.02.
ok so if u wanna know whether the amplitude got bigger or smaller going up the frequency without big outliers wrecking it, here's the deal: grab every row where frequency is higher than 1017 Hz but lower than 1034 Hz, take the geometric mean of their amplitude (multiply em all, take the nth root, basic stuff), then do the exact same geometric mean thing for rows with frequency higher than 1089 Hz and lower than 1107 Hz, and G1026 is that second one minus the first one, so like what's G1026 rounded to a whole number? -13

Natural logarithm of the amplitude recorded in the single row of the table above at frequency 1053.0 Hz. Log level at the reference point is 5.070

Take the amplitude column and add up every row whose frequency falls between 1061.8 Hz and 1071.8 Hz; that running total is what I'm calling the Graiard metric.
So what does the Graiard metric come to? 628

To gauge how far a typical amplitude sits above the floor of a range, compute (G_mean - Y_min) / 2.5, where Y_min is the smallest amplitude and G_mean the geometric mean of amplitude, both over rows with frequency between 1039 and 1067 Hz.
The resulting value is 2.84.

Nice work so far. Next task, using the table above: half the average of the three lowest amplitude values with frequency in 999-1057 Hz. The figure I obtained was 78.6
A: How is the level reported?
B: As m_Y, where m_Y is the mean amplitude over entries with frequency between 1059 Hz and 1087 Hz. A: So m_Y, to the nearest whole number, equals 156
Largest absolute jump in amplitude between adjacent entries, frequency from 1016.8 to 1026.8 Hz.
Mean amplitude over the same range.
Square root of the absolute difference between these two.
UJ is 13.2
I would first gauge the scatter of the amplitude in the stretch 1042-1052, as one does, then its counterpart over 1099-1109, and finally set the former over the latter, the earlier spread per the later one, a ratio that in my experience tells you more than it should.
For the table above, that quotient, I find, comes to 0.7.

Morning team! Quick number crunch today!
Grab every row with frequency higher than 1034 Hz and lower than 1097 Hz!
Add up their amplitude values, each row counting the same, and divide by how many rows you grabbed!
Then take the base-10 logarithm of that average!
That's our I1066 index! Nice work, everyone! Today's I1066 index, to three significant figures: 2.20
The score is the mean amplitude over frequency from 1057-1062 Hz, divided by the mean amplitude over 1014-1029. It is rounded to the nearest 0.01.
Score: 0.89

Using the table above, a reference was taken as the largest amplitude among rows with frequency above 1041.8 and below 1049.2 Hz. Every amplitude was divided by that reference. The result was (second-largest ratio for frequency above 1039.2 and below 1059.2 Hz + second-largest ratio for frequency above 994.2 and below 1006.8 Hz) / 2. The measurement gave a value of 1.06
